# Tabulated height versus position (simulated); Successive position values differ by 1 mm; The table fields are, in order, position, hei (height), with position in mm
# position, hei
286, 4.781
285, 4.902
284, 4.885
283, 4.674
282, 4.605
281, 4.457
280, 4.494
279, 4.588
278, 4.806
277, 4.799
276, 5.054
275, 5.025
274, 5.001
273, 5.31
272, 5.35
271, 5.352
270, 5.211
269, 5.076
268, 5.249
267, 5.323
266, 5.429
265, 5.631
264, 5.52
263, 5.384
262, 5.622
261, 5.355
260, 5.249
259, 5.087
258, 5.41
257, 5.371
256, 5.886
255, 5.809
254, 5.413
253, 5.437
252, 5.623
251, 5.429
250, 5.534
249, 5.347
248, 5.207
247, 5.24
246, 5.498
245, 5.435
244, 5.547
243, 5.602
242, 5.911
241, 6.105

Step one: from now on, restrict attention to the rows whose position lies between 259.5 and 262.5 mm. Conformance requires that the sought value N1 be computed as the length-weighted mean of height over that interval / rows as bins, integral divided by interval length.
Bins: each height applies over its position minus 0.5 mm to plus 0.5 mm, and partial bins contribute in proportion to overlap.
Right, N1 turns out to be 5.4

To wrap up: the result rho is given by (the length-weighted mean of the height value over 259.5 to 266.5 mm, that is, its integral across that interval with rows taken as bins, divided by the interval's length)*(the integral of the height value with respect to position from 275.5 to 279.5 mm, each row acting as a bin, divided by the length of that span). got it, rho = 26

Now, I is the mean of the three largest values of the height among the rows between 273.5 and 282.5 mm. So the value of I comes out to 5.03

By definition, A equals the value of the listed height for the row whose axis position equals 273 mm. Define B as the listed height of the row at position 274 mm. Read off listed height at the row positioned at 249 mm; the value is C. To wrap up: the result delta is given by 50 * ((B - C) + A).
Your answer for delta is 248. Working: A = 5.31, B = 5.001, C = 5.347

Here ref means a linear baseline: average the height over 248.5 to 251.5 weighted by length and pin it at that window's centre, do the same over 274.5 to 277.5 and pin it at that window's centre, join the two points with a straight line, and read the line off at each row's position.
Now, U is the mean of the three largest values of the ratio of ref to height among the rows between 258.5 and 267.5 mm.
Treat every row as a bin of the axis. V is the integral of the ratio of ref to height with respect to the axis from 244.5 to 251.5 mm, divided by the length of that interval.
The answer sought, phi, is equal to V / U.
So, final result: 1.01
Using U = 1.00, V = 1.02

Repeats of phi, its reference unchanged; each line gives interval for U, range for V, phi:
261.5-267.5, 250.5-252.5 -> 1.02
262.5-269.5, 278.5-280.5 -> 1.10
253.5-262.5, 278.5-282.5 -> 1.07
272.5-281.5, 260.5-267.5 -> 0.88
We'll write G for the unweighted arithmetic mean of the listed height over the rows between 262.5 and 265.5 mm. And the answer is 5.51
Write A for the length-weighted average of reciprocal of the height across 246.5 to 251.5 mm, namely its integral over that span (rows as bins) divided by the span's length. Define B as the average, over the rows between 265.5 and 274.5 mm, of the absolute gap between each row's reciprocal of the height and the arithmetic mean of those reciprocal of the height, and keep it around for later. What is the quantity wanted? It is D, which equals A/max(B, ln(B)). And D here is 47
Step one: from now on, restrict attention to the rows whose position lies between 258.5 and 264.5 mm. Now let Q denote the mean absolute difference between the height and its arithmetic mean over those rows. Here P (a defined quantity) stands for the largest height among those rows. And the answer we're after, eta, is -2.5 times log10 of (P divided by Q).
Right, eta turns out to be -4.02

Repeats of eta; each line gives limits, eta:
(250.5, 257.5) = -3.81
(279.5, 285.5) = -3.78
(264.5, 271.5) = -4.13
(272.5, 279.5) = -3.68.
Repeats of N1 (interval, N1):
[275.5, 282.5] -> 4.7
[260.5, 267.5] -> 5.5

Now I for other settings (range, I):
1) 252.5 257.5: 5.71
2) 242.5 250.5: 5.56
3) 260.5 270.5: 5.59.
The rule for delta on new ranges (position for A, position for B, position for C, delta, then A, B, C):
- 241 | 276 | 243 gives 278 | 6.105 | 5.054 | 5.602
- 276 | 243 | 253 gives 261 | 5.054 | 5.602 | 5.437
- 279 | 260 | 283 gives 258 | 4.588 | 5.249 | 4.674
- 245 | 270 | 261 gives 265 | 5.435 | 5.211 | 5.355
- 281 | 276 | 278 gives 235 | 4.457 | 5.054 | 4.806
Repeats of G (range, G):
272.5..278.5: 5.00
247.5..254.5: 5.43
